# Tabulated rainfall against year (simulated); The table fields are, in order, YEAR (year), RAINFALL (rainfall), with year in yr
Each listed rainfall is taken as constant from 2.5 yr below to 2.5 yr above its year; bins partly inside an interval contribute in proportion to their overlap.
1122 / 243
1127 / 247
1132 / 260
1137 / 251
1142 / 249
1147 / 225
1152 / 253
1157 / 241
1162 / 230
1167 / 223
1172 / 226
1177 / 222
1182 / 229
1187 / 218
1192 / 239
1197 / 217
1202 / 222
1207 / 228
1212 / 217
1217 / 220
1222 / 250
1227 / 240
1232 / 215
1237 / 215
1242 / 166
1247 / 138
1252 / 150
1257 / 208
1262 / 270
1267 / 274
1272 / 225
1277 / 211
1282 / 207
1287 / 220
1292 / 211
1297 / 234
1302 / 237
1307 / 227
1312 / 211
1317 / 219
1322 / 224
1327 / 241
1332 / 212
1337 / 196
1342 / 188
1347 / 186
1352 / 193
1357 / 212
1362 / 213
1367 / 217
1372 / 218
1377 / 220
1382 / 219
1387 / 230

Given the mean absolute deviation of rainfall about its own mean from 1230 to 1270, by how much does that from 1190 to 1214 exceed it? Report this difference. -33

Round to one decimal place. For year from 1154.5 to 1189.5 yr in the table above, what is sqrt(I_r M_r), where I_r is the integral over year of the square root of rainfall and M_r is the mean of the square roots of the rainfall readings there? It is 89.1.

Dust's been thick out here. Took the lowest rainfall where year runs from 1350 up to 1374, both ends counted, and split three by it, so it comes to 0.0155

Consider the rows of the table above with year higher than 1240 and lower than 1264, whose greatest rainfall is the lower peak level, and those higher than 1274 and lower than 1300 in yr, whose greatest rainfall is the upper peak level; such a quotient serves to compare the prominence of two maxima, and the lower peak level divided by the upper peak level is 1.15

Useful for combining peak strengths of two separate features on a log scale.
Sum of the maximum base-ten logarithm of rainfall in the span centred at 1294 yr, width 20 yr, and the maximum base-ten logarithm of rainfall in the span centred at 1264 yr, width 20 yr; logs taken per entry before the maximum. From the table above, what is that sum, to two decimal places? 4.81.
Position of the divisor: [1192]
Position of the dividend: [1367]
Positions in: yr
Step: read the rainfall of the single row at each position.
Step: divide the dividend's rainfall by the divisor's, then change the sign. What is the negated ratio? -0.91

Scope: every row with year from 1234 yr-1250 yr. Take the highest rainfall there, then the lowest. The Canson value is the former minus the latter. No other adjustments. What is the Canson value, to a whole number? 77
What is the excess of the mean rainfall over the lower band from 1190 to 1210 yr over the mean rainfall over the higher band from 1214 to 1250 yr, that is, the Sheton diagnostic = 20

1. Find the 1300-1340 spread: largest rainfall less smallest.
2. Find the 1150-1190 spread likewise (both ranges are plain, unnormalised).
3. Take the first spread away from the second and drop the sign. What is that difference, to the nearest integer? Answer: 10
